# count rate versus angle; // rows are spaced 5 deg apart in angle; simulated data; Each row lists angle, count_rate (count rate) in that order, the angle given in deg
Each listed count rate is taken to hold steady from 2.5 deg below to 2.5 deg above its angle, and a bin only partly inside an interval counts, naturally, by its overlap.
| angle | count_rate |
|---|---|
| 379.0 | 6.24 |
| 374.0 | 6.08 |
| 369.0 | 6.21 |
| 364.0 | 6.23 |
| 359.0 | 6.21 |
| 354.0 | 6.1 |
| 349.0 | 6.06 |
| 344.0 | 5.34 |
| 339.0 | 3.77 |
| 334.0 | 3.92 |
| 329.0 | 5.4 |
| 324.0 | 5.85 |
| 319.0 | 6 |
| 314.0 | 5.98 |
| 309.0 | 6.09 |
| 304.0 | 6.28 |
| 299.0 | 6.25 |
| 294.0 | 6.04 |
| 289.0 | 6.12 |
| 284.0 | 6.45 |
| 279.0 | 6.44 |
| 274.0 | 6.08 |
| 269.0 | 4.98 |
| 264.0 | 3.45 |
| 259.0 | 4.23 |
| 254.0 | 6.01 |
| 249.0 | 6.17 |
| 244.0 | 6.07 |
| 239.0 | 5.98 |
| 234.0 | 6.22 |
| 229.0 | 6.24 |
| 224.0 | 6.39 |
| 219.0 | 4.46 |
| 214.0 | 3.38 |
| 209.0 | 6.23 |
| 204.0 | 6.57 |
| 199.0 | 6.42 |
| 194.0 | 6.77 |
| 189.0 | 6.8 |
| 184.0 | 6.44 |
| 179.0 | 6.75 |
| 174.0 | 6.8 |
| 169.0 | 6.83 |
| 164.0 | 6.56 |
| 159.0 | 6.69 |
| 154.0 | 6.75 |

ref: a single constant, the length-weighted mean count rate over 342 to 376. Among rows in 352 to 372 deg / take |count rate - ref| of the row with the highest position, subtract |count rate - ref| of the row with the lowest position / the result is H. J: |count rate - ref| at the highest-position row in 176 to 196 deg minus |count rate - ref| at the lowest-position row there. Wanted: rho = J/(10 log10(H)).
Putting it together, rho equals 0.00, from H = 0.11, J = 0.0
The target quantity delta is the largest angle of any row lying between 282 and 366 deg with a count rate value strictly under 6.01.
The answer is 344.0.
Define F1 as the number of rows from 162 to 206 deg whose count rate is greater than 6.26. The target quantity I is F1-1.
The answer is 8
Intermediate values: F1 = 9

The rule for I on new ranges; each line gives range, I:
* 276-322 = 2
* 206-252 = 0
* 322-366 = -1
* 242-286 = 1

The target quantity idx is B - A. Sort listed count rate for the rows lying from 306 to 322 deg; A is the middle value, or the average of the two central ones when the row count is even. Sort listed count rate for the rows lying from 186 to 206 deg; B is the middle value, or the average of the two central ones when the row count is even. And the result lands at 0.67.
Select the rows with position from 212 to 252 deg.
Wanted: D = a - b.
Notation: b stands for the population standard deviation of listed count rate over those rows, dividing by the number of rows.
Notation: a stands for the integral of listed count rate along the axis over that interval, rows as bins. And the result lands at 225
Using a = 226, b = 1.0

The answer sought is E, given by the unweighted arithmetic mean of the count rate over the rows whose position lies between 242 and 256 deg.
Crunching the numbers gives 6.08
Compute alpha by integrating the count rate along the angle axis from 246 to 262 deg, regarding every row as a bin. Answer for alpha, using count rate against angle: 87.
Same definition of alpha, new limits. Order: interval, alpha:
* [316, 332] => 91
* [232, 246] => 85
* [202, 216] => 76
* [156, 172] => 107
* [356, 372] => 99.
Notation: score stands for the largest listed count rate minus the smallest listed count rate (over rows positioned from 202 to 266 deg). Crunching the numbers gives 3.19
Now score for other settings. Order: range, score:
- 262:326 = 3.00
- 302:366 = 2.51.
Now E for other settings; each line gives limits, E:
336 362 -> 5.50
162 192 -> 6.70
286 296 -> 6.08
